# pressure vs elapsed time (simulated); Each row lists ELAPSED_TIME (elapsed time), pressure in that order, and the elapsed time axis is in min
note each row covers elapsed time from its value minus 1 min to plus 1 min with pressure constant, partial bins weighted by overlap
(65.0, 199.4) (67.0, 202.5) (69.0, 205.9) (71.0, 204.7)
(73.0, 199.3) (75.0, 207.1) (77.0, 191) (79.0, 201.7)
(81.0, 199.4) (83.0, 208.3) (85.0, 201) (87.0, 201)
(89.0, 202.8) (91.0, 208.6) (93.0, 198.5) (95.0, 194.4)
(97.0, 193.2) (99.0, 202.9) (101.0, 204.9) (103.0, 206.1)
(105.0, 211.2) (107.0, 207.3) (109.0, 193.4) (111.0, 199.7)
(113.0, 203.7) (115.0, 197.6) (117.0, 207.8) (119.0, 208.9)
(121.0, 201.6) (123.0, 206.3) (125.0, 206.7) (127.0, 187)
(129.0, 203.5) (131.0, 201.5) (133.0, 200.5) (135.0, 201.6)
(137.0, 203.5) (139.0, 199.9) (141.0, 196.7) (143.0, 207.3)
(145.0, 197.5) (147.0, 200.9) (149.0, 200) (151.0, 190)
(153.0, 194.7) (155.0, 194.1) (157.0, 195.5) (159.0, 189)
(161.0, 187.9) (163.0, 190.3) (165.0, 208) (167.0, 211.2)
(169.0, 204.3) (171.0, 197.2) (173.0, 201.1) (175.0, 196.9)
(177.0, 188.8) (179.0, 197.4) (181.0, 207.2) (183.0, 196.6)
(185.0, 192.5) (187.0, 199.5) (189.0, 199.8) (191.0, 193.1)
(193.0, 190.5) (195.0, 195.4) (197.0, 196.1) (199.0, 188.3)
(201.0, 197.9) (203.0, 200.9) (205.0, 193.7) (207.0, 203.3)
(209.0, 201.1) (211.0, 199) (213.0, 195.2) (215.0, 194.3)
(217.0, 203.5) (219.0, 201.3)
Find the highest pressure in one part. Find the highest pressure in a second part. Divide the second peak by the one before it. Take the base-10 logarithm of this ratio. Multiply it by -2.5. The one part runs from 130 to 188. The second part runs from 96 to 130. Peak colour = 0.000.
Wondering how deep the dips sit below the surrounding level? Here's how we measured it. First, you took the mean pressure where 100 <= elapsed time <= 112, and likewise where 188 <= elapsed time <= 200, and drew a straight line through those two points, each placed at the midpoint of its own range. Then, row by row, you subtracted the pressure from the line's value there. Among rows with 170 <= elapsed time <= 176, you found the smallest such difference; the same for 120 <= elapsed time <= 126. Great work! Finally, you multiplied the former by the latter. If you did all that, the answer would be 25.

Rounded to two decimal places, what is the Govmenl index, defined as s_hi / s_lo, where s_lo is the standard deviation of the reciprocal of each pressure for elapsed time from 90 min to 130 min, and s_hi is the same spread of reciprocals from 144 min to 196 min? 0.97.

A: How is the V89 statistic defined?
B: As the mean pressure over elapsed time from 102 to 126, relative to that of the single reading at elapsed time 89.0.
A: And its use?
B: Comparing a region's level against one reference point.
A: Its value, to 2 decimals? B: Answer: 1.01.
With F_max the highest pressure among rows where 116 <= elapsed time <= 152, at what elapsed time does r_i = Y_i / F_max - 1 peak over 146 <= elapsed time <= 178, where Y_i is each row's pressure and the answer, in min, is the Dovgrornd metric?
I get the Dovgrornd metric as 167.0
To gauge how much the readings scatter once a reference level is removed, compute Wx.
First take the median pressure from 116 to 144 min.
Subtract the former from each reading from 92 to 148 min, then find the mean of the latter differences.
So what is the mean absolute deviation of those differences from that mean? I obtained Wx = 4.3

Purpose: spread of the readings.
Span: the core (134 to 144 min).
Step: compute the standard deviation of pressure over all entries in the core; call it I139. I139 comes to 4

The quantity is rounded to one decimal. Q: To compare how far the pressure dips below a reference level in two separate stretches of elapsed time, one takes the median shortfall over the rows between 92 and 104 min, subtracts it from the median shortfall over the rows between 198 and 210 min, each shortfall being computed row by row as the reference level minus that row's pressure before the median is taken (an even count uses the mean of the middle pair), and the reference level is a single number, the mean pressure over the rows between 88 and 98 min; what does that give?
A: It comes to 1.3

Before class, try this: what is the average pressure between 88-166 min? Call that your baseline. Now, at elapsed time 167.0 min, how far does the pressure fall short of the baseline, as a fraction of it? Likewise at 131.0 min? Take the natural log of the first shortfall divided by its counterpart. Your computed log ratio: 2.1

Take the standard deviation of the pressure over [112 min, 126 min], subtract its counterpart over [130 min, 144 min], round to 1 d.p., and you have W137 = 0.7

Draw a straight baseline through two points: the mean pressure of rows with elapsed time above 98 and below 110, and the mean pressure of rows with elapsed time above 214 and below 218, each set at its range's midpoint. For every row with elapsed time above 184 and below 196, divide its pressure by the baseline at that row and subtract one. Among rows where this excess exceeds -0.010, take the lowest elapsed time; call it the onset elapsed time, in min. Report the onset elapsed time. 187.0 min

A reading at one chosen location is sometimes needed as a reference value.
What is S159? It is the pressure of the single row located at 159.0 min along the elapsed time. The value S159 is 189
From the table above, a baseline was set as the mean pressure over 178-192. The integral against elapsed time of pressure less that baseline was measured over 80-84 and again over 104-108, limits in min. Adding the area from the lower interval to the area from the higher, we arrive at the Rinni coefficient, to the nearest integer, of 68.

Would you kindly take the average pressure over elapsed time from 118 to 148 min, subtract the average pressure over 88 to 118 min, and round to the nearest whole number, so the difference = -1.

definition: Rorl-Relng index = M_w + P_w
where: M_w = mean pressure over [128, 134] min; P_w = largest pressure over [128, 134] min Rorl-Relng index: 405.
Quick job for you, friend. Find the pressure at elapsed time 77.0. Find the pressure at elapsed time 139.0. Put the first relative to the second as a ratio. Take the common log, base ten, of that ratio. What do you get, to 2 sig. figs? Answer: -0.020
